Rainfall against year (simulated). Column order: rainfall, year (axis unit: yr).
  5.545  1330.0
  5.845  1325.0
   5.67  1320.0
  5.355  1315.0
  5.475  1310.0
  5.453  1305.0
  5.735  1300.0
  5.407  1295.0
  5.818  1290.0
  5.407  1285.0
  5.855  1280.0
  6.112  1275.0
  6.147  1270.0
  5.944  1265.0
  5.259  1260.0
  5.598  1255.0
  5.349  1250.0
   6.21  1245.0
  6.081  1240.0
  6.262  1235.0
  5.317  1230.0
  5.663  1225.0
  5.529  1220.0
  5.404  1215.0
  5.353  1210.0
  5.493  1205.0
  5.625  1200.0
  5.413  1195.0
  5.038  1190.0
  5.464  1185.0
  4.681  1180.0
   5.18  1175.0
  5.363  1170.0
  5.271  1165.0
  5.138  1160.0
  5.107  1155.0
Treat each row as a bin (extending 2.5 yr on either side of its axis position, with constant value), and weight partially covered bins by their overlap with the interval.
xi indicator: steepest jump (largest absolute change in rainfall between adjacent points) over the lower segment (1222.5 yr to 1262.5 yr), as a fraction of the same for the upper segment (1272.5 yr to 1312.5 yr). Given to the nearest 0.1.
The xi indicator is 2.1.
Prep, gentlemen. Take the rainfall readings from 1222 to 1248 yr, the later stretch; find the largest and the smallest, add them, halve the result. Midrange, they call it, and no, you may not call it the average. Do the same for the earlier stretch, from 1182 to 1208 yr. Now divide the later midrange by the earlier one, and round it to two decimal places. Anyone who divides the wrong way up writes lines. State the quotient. 1.09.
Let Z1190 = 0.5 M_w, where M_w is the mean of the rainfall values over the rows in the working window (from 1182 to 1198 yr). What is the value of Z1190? 2.65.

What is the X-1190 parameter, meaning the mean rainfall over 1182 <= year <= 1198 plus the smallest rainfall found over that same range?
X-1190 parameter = 10.3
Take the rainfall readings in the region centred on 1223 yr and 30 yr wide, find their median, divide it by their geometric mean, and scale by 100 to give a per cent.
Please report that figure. 98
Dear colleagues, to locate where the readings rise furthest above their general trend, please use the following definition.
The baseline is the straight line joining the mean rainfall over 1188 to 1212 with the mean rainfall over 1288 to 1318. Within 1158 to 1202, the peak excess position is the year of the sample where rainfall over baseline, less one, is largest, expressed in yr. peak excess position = 1200.0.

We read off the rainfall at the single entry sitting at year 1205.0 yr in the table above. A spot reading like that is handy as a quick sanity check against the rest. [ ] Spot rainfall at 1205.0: 5.493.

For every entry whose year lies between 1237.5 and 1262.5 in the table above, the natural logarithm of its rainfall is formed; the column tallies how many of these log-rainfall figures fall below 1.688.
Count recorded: 2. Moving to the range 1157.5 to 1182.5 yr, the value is 5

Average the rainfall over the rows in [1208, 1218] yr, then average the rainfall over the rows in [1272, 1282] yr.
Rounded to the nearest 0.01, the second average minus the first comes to 0.61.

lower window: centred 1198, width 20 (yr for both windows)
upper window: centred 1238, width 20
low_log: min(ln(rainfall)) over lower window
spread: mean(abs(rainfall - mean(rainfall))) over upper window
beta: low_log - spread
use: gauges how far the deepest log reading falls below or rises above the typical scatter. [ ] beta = 1.29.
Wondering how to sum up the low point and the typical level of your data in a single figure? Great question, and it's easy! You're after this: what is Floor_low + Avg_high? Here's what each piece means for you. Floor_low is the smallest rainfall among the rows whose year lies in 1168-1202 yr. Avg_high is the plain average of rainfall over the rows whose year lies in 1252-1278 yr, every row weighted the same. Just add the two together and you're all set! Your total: 10.5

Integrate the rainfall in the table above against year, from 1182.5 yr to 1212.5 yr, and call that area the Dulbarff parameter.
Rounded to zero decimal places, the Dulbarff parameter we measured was 162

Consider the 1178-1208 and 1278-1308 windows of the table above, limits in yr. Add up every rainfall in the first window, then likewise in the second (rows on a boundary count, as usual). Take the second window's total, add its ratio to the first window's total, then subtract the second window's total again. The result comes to 1.06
